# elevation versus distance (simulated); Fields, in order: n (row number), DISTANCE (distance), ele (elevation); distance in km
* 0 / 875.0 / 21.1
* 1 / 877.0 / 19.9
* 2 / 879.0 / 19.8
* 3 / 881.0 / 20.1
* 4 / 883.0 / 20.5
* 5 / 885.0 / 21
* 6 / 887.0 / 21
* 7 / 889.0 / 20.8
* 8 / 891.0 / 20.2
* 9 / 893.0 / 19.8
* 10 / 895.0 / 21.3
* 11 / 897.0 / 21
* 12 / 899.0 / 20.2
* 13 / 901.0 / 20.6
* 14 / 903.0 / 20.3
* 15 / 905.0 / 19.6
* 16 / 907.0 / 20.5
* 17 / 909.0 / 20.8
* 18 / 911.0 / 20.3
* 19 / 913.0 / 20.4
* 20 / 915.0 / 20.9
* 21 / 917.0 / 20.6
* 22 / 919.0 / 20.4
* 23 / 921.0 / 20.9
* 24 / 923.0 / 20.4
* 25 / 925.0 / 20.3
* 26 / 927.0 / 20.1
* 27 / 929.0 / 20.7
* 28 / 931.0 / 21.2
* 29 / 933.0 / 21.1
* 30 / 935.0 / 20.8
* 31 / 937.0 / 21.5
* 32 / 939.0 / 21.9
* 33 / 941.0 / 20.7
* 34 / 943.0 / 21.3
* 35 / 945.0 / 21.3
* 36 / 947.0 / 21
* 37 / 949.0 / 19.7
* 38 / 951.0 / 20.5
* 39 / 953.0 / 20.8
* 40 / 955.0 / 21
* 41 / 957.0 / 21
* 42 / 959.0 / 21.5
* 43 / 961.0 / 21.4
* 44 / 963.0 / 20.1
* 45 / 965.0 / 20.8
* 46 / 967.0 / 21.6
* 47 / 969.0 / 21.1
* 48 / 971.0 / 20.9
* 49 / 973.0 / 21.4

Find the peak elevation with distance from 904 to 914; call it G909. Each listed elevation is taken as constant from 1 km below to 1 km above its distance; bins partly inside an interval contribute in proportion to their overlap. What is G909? 20.8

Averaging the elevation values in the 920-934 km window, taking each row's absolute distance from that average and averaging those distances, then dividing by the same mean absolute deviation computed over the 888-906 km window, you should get 0.78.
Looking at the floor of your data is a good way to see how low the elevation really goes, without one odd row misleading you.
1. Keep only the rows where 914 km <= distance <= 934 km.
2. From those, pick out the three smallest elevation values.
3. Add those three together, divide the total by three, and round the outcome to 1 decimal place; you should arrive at 20.3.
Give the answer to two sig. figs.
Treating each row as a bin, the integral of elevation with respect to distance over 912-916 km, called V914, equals 83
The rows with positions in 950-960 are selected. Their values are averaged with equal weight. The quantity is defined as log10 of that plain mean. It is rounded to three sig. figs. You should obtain 1.32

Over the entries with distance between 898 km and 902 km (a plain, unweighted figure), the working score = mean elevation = 20.4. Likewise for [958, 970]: 21.1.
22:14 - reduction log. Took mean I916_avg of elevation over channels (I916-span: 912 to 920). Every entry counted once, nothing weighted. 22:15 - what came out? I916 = 20.6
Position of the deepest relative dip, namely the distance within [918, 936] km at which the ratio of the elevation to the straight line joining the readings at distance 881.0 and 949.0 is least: 927.0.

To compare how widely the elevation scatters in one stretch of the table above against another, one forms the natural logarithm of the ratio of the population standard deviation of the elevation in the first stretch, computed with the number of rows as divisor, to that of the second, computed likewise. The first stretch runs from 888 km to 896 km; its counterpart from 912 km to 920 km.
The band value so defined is 1.0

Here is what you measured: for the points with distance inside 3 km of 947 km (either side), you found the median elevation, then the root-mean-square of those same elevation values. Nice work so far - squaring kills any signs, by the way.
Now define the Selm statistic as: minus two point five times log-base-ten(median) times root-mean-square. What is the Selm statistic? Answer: -68.4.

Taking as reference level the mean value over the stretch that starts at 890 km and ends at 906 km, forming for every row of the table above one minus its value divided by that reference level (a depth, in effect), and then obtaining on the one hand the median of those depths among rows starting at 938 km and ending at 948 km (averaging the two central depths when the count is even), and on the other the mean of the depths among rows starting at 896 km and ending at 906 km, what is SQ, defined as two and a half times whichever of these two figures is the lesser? -0.11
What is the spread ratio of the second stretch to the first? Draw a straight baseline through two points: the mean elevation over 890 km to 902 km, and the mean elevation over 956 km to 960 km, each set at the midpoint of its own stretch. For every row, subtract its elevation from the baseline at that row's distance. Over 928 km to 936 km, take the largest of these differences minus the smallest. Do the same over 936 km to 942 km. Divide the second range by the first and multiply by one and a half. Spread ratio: 3.9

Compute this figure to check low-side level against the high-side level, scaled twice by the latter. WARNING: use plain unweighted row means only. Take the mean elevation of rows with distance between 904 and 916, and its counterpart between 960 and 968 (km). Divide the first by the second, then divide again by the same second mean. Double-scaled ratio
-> 0.0464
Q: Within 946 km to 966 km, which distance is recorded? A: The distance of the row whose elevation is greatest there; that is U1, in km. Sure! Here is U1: 959.0 km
